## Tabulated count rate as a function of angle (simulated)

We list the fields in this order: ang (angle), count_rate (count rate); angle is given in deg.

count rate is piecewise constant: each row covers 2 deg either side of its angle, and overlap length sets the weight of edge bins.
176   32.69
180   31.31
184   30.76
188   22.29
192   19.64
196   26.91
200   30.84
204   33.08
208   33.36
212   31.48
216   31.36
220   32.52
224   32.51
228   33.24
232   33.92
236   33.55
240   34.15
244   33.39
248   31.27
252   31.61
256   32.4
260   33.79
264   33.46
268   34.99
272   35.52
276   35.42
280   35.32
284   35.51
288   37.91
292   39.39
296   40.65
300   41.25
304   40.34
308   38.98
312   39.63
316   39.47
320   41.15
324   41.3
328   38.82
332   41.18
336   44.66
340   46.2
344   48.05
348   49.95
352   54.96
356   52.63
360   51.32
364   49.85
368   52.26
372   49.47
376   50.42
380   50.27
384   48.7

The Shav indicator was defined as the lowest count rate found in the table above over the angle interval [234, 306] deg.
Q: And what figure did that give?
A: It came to 31.27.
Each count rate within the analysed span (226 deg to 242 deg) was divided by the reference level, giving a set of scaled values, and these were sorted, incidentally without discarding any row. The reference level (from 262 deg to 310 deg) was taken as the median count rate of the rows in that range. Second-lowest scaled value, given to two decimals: 0.91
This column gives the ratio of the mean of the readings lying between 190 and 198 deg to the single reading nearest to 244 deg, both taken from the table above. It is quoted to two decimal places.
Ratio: 0.70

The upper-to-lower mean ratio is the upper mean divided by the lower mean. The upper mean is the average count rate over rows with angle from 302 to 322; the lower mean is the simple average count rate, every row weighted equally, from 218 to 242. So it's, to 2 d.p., 1.20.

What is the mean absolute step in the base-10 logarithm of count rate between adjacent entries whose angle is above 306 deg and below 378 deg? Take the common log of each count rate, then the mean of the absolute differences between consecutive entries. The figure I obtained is 0.018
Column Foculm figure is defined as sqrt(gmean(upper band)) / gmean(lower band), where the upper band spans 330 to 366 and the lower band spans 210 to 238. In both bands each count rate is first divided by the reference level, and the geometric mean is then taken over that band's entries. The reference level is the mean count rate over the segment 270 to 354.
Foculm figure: 1.371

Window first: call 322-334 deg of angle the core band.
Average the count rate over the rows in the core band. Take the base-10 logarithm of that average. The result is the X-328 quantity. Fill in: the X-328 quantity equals 1.61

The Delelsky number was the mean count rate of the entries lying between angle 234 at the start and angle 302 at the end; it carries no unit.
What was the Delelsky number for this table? 35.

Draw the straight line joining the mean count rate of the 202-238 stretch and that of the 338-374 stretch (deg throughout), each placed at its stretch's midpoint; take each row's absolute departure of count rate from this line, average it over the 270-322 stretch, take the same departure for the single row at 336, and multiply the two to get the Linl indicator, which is 13.6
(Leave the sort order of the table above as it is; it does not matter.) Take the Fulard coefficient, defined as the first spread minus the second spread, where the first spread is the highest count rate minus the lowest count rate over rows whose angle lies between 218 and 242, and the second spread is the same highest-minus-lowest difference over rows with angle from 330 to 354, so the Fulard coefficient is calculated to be -12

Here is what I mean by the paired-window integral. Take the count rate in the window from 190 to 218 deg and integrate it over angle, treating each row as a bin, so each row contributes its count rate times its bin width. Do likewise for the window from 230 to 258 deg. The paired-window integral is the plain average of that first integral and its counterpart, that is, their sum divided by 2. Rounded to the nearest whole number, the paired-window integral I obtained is 874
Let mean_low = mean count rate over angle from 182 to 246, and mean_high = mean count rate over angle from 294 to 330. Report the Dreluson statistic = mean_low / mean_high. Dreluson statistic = 0.77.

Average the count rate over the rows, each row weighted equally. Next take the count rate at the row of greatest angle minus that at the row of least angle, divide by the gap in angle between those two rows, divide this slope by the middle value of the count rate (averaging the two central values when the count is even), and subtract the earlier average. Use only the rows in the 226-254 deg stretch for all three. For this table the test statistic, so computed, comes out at -33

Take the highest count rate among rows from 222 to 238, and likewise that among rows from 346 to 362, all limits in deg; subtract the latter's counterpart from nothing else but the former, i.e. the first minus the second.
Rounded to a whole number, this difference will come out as -21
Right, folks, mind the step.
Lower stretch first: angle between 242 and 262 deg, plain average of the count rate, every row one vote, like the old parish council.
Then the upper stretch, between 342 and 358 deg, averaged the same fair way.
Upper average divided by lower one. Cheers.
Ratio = 1.58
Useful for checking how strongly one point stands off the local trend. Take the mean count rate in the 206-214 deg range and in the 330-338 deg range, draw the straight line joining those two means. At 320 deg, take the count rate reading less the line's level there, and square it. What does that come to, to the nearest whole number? 0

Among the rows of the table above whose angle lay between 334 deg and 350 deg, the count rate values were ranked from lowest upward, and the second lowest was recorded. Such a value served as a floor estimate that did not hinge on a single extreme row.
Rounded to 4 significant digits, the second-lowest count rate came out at 46.20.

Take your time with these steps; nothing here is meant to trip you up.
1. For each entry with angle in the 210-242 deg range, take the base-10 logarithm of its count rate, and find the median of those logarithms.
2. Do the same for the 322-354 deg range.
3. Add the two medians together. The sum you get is 3.17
